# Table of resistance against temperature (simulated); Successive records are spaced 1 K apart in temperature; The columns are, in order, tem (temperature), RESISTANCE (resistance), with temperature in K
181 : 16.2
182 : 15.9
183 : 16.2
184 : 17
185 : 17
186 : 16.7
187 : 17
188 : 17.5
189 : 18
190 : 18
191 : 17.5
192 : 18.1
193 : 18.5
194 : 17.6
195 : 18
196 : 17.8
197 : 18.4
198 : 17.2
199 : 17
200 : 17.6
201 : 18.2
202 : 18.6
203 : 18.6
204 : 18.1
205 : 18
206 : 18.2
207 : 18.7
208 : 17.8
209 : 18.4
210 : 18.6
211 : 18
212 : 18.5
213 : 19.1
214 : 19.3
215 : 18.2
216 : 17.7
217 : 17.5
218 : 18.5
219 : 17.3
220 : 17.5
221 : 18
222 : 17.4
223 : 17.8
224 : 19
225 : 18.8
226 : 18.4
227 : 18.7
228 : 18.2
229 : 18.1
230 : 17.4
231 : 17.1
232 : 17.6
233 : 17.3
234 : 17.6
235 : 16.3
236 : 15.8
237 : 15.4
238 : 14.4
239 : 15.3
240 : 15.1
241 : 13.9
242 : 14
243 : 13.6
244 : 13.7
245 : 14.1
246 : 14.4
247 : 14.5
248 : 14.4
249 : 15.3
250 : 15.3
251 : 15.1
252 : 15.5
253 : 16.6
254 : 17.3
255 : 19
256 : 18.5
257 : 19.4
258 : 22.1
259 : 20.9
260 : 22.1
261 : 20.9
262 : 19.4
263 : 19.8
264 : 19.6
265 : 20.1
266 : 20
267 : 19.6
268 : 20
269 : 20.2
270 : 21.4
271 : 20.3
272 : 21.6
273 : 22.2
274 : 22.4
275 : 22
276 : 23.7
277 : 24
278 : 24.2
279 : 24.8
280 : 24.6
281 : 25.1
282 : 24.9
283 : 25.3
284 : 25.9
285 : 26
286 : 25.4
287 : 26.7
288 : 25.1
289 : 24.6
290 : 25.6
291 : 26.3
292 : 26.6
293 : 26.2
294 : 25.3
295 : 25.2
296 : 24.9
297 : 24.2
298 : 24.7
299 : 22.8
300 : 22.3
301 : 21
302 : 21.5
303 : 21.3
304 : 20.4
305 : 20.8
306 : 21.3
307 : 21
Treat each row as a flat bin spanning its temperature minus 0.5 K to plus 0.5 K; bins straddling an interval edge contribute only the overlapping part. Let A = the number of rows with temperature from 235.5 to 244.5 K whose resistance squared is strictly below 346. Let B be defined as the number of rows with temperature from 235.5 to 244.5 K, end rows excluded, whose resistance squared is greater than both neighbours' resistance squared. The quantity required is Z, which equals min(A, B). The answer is 2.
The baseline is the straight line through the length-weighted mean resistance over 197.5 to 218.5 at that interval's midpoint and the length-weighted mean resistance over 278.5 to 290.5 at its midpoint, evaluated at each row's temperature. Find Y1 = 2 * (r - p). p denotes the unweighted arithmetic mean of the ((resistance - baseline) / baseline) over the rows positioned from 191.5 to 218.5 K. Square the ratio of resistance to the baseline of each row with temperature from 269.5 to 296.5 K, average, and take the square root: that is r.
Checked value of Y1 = 1.9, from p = 0.02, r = 0.97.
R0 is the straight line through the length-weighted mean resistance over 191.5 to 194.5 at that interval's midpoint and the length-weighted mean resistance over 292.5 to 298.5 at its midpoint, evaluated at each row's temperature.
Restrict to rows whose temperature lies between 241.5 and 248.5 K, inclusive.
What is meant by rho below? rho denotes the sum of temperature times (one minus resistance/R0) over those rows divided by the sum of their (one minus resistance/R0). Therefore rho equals 245.0 K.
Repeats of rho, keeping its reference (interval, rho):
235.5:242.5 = 239.2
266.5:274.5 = 269.8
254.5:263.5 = 258.7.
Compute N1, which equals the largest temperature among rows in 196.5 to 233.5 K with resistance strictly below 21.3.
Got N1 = 233 K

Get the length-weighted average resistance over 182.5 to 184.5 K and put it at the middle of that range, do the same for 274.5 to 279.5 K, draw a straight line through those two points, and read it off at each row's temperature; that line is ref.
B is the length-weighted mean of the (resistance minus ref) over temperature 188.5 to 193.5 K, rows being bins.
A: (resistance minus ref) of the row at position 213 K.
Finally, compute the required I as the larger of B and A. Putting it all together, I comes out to 0.8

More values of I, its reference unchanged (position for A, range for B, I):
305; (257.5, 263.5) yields -1.6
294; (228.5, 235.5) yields 0.3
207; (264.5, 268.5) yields 0.3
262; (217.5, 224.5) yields -1.5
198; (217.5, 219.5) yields -0.5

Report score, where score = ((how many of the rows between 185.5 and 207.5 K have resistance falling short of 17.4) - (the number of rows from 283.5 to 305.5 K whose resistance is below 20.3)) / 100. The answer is 0.04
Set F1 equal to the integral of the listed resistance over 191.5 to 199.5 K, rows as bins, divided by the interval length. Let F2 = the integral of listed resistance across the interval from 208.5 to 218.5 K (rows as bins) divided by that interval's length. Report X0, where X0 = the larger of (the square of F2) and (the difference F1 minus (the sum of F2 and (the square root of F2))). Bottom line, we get 338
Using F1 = 17.8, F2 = 18.4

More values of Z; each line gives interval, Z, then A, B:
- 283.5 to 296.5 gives 0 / 0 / 3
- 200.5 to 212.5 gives 2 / 11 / 2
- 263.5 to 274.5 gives 0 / 0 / 2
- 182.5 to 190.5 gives 0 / 8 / 0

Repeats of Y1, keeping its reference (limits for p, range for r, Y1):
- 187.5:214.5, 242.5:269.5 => 1.5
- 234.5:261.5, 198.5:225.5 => 2.5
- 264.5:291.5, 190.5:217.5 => 2.1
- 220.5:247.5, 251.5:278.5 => 2.1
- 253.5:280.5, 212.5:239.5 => 2.0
